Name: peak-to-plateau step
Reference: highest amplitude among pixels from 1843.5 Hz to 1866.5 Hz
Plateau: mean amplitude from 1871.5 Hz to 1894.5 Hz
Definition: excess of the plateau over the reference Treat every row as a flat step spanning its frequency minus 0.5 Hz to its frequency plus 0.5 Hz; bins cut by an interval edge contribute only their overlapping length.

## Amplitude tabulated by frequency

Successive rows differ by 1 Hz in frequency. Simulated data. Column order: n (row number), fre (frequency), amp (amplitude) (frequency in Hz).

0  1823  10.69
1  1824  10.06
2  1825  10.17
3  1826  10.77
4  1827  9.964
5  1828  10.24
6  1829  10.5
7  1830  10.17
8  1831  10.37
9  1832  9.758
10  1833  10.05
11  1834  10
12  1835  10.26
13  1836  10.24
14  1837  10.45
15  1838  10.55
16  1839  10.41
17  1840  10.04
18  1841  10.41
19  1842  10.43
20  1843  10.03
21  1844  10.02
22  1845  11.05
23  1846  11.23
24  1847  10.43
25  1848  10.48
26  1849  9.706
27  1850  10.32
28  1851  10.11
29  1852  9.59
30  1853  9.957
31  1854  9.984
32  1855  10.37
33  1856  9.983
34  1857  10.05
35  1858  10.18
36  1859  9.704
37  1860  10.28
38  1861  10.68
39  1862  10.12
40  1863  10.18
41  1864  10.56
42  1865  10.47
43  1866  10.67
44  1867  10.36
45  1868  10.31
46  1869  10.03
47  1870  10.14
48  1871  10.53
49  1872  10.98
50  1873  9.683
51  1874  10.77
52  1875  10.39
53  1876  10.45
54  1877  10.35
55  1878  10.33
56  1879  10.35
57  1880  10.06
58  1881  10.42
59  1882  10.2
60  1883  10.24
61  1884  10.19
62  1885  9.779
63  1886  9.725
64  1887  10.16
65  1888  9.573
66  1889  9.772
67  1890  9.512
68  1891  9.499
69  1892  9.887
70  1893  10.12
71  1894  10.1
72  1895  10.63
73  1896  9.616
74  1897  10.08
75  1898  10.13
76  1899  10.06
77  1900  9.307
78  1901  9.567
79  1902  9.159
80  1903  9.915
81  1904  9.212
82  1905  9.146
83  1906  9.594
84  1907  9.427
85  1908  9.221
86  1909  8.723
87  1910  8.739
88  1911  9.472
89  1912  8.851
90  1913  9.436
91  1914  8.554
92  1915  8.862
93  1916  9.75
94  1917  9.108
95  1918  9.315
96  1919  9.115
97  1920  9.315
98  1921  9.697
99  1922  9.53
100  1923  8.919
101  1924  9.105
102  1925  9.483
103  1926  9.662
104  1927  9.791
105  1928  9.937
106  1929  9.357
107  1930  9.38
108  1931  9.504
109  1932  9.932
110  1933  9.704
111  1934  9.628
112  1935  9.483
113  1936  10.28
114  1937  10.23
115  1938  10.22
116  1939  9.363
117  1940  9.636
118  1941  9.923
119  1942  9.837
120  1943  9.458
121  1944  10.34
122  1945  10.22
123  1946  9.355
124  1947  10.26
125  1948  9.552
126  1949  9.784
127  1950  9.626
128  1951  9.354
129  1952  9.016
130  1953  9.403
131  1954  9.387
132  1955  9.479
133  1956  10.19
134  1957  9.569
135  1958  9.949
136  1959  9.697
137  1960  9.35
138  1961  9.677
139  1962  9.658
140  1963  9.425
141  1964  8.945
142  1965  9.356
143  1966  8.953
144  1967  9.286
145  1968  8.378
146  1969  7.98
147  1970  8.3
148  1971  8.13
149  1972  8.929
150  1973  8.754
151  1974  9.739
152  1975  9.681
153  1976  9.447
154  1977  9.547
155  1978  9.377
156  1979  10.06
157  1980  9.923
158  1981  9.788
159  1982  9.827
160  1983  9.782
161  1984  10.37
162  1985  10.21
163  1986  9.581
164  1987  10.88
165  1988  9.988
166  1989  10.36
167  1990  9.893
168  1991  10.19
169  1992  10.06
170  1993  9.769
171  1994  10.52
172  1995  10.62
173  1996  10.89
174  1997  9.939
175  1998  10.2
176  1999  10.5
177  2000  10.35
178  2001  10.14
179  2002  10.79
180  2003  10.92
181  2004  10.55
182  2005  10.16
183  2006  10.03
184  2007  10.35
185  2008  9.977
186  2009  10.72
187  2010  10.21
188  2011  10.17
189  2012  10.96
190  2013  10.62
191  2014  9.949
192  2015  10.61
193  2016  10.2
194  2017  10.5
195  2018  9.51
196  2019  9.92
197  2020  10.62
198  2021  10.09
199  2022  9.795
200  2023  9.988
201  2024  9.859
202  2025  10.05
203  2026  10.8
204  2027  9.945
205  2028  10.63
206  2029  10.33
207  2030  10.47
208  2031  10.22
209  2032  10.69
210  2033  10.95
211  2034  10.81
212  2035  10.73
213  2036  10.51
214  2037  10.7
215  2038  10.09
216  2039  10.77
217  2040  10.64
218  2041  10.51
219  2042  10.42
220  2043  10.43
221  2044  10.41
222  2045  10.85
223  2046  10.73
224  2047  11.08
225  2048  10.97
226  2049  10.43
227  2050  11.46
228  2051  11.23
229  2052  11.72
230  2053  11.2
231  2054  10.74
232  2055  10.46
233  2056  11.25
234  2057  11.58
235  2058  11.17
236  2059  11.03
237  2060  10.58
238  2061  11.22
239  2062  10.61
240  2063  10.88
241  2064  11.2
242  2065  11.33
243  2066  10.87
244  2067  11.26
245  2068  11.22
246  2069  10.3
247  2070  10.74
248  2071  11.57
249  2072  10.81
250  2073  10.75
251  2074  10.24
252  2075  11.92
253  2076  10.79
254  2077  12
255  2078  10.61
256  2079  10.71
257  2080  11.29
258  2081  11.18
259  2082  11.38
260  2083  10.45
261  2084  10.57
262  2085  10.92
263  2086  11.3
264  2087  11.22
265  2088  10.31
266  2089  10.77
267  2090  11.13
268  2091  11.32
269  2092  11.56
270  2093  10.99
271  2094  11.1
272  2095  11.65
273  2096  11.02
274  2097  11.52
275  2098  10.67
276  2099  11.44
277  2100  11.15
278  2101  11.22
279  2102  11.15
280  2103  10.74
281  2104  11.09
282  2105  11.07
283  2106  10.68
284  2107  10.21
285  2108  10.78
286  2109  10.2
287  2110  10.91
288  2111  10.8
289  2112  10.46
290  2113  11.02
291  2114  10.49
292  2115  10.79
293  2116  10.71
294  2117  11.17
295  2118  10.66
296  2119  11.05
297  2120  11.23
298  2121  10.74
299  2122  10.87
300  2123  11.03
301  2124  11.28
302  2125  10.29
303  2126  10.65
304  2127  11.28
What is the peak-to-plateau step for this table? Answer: -1.1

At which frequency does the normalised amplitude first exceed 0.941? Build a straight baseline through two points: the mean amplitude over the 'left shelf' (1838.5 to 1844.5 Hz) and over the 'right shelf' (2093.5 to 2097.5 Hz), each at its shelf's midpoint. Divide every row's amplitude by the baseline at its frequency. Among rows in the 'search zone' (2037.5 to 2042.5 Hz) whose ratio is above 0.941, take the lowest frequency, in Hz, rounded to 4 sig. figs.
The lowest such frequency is 2039 Hz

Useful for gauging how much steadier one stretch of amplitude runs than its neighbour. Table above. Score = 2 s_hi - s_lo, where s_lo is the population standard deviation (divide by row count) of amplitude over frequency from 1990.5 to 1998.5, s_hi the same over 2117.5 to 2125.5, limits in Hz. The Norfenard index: 0.26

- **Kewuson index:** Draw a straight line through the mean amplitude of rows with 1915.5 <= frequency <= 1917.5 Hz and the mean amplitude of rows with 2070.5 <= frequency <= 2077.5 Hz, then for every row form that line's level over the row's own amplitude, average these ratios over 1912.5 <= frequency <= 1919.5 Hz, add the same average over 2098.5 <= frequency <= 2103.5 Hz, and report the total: 2.06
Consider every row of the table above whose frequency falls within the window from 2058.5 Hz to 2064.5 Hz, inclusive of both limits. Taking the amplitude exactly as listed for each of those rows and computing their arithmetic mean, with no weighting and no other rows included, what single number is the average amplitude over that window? 10.9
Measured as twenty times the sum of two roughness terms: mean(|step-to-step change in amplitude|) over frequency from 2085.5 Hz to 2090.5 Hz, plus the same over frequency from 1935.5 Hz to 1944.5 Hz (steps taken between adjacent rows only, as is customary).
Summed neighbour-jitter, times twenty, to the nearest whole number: 16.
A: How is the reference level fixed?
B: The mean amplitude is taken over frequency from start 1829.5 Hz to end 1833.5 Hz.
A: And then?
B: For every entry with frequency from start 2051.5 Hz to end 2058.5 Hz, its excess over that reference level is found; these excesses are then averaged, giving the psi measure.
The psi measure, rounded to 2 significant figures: 1.1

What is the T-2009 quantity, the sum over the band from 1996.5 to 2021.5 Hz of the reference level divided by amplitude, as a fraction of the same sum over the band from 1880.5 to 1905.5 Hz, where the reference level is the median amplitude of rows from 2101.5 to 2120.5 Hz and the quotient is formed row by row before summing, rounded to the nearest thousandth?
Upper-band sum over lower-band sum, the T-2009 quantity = 0.953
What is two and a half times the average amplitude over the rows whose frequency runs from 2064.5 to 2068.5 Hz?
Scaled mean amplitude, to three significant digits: 27.9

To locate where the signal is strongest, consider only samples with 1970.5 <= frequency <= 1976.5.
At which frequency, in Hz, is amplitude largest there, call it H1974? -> 1974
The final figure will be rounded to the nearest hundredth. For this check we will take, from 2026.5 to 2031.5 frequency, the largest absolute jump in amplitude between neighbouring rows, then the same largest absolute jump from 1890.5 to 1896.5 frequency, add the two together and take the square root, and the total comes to 1.30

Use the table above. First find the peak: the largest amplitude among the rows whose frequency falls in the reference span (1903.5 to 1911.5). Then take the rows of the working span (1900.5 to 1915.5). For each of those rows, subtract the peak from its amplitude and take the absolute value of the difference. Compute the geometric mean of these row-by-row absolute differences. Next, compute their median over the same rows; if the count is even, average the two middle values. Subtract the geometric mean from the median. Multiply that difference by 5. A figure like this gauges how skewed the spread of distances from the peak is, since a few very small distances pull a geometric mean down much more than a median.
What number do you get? 1.9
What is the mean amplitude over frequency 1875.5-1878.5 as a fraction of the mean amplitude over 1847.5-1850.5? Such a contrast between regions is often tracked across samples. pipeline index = 1.02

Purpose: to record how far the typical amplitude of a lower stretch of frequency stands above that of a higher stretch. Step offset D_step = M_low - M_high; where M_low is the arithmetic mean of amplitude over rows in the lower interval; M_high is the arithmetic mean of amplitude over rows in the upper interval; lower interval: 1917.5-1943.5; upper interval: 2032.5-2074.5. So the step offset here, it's -1.3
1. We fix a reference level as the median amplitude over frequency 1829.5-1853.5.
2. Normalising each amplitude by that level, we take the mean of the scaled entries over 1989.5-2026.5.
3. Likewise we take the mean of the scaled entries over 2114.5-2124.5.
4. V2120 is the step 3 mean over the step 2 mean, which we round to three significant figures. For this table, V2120 1.07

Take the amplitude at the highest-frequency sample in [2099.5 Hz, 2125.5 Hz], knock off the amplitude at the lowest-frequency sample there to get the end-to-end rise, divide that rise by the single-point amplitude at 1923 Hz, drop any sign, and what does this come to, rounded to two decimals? 0.10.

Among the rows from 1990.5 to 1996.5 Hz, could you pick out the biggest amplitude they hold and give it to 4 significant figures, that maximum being 10.89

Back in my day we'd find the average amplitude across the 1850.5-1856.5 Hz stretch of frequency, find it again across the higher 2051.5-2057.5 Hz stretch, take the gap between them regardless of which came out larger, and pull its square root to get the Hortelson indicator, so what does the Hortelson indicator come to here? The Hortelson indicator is 1.1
